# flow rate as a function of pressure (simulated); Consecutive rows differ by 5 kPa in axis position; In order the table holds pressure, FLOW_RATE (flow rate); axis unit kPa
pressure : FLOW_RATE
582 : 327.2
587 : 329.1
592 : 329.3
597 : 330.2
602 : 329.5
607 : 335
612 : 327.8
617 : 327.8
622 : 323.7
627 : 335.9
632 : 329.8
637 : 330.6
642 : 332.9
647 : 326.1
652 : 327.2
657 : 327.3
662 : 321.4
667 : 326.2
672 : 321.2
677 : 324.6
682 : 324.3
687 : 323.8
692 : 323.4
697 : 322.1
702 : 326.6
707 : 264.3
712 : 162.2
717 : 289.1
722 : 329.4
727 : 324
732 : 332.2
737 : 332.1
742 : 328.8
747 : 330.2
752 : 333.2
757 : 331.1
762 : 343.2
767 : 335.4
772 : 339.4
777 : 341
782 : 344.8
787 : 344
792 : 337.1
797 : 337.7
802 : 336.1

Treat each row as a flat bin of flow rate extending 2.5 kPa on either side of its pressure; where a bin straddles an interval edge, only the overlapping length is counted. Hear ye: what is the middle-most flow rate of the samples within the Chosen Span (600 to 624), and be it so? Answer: 328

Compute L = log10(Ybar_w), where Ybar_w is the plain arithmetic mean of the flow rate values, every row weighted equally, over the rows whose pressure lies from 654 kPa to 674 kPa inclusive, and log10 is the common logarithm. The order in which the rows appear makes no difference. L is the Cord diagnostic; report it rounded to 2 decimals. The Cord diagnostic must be 2.51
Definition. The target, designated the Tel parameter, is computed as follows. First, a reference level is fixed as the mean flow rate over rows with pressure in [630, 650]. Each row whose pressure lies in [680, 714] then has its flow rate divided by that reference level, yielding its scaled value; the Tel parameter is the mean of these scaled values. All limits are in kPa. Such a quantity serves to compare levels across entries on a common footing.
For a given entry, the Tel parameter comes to 0.89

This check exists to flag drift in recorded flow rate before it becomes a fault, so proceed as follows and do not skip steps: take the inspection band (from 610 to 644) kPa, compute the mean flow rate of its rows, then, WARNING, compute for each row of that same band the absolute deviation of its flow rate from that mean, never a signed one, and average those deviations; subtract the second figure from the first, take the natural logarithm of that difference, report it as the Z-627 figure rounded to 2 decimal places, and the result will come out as 5.79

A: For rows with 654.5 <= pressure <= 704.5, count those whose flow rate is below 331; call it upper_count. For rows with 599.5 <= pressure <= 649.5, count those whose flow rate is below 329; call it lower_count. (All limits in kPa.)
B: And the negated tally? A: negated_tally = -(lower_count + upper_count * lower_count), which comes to -44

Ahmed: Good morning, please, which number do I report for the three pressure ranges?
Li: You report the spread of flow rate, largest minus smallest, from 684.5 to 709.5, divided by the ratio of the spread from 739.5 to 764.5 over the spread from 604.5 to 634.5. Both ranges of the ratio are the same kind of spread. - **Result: 53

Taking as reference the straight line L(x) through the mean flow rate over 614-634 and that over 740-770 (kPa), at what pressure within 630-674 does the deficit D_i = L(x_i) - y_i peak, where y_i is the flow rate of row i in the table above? 672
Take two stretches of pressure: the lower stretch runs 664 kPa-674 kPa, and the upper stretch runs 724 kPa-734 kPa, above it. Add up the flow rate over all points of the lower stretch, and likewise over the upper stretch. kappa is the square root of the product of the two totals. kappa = 652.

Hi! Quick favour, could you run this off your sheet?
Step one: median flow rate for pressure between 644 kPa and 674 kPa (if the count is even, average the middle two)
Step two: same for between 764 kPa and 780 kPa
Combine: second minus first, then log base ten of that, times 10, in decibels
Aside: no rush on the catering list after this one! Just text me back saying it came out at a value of 11.2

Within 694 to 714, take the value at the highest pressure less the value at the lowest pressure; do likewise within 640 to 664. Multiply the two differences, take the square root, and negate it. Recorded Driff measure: -42.9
